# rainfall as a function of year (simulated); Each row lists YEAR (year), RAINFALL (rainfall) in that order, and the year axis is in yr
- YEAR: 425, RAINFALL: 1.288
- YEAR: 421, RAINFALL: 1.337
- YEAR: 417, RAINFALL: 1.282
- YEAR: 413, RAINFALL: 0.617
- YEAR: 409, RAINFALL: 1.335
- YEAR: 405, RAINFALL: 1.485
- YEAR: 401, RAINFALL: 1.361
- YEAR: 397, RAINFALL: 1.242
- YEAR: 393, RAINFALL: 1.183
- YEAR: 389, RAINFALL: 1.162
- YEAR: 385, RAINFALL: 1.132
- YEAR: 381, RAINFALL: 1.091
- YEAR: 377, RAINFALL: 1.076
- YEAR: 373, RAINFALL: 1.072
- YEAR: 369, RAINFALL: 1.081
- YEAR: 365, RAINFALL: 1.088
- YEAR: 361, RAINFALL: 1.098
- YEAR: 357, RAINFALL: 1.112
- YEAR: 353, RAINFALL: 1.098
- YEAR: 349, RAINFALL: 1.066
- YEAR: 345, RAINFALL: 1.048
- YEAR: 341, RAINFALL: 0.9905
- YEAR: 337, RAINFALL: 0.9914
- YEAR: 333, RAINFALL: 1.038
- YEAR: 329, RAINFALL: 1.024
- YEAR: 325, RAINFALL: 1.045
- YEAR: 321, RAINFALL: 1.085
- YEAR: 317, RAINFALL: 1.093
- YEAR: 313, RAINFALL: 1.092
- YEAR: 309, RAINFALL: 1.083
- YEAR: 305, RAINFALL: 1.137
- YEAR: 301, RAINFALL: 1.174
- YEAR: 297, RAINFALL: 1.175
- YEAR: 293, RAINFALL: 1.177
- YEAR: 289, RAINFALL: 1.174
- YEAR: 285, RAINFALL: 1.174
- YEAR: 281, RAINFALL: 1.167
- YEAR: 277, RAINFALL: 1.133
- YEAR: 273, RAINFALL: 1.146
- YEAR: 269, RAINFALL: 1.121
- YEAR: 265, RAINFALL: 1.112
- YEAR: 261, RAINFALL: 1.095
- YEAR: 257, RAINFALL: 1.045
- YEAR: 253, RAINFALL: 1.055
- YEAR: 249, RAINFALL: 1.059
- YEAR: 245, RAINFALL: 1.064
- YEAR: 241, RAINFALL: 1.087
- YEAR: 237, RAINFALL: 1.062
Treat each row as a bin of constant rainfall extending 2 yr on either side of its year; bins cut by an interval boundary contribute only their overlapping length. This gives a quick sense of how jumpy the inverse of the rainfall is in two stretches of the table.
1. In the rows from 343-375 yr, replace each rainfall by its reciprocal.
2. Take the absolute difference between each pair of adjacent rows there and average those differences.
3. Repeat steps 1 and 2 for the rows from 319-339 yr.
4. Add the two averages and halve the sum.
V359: 0.020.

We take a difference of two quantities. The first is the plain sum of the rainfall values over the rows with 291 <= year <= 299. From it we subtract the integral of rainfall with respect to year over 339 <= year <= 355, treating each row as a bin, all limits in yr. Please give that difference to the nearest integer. -14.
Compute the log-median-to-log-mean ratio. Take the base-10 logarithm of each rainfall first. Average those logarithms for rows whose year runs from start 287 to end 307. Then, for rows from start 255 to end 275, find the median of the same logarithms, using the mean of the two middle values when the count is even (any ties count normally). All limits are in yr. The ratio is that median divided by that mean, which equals 0.7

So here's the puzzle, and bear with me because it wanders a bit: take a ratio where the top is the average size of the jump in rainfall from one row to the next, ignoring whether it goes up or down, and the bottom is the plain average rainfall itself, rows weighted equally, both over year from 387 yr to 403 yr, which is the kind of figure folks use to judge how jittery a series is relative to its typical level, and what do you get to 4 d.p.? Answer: 0.0536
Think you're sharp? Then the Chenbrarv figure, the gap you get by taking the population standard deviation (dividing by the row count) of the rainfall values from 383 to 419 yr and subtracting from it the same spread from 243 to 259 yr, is 0.224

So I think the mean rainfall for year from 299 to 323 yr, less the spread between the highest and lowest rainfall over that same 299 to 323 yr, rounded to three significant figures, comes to 1.02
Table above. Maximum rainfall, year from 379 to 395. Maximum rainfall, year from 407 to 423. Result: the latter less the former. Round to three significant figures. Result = 0.154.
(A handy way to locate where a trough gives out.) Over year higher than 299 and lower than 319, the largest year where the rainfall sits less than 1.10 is 317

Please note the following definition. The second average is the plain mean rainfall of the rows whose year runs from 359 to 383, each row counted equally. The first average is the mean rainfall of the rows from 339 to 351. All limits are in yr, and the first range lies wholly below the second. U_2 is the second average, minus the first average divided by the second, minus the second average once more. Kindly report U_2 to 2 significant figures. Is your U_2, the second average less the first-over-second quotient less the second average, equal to -0.95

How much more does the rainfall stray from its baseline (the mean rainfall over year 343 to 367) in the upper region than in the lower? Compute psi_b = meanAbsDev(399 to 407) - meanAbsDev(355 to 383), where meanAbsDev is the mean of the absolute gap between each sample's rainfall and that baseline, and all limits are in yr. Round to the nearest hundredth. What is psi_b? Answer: 0.33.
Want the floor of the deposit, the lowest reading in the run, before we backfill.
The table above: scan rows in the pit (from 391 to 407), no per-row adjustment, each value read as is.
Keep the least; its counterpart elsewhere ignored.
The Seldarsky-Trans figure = 1.183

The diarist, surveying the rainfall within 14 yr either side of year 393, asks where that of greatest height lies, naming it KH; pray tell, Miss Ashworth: 405 yr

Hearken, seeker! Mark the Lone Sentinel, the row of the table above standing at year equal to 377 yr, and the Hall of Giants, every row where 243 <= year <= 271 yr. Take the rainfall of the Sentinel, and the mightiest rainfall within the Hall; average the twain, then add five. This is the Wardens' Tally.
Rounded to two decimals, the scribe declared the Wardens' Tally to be 6.10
